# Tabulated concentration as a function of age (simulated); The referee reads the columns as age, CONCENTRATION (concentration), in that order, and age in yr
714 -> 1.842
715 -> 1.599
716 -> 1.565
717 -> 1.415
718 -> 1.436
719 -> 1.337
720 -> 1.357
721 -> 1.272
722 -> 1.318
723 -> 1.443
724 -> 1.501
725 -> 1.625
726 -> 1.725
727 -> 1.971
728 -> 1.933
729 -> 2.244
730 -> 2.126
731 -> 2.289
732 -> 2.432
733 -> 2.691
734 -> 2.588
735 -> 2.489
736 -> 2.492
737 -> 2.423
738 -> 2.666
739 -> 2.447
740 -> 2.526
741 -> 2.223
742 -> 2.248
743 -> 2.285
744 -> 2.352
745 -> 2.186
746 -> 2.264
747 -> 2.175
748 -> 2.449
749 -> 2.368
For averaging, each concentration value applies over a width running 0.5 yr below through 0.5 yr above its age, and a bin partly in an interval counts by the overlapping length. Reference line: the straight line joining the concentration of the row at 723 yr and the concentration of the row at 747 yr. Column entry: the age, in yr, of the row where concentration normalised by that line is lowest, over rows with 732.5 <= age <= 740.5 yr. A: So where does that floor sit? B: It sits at 739 yr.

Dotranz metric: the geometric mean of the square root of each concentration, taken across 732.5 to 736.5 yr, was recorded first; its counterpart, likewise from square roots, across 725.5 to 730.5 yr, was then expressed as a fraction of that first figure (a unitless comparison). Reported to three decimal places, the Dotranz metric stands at 0.881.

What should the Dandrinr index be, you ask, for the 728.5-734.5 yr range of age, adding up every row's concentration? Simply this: 14.4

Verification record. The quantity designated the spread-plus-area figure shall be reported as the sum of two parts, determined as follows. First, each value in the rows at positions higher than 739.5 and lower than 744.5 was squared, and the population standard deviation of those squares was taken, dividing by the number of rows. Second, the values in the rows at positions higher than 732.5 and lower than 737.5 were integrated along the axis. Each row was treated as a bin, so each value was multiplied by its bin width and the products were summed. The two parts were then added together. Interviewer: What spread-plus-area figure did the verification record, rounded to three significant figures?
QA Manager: 13.2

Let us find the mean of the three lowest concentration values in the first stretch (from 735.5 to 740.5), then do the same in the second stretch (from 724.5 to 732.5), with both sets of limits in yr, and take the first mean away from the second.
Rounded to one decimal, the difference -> -0.7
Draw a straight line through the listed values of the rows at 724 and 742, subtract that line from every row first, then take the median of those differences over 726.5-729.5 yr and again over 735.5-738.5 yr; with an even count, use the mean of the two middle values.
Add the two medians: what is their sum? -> 0.84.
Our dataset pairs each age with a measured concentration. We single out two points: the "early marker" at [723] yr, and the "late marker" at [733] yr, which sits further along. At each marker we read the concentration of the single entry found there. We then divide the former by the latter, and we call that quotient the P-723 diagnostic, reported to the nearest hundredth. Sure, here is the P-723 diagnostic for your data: 0.54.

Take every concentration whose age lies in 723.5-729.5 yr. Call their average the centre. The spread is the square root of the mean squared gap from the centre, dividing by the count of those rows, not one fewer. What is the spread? 0.25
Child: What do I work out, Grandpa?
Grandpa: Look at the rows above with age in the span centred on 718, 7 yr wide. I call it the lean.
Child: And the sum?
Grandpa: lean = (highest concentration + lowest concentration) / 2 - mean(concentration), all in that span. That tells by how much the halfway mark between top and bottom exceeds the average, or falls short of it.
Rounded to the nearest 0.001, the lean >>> 0.010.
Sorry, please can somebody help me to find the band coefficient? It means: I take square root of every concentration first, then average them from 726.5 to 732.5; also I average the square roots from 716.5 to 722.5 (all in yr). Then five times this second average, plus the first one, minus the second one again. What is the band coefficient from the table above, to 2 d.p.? 6.13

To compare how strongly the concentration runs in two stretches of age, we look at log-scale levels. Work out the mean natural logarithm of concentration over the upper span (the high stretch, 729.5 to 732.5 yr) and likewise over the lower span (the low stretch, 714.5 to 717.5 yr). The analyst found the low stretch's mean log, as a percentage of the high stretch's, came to 51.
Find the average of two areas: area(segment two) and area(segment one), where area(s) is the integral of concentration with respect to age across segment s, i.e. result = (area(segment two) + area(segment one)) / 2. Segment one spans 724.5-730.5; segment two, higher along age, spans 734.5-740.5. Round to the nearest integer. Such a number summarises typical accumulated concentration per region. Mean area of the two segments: 13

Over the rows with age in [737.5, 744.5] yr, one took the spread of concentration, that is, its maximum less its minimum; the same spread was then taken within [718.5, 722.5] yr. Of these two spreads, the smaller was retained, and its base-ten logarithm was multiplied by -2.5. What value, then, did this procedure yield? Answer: 2.7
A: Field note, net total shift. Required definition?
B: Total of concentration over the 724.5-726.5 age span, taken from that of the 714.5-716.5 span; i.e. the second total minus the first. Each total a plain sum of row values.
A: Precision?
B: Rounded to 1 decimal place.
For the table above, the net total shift -0.2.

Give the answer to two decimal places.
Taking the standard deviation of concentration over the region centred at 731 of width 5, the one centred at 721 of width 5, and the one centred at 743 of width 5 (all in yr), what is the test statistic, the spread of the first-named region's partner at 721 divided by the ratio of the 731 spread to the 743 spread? 0.02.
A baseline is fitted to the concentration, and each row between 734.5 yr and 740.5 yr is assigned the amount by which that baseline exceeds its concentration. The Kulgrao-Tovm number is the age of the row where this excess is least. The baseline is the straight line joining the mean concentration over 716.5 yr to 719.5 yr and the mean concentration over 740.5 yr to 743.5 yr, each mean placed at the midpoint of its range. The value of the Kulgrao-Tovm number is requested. 738 yr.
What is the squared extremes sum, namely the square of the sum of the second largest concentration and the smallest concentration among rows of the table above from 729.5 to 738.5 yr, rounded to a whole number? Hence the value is 23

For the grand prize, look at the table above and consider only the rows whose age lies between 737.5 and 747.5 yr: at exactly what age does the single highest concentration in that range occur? 738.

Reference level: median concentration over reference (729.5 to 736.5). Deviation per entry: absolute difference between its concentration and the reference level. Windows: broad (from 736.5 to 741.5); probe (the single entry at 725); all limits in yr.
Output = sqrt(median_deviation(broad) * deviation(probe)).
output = 0.24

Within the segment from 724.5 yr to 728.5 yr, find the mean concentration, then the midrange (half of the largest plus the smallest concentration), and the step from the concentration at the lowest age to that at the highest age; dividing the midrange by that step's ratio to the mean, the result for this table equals 11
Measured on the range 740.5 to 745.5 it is -139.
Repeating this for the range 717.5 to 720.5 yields -24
